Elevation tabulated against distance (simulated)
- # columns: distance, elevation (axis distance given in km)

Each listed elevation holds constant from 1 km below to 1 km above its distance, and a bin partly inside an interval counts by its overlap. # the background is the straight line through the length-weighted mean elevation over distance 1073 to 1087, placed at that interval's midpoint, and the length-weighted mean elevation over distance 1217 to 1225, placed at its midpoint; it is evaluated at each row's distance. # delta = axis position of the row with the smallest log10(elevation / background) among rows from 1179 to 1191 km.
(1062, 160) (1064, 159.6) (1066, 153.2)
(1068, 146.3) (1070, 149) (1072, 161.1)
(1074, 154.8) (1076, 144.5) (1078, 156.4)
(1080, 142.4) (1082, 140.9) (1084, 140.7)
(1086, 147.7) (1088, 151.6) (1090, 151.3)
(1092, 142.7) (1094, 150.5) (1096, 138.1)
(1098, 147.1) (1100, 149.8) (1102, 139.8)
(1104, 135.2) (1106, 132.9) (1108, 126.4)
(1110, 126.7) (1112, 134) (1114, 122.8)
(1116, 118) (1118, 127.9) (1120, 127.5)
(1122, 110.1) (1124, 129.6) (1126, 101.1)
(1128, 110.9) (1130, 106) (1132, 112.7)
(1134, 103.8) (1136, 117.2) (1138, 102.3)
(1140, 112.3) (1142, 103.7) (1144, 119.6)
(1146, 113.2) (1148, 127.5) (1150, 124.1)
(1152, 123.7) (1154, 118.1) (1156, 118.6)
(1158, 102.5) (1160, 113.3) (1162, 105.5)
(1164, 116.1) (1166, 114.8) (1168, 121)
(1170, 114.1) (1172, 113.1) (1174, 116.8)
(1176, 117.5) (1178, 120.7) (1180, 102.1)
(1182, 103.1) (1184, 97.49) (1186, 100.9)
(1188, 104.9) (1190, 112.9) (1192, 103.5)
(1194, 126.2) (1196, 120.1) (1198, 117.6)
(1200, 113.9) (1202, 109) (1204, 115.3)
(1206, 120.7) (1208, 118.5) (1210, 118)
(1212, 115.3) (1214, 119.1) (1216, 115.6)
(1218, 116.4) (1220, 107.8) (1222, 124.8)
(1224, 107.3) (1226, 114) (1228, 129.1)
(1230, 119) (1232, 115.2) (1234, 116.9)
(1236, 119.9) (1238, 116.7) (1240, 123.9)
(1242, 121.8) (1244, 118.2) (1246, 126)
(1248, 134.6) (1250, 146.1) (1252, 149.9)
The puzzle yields 1184 km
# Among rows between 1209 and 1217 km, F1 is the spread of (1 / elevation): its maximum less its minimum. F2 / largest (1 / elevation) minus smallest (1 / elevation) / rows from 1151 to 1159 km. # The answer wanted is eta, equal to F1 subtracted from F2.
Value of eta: 0.0014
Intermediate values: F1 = 0.0003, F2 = 0.0017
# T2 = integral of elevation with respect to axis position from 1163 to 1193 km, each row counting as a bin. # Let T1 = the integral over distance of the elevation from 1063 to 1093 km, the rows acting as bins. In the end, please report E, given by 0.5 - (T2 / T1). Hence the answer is -0.24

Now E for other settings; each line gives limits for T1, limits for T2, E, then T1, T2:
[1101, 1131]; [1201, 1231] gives -0.45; 3698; 3500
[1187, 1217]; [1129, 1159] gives -0.49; 3461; 3411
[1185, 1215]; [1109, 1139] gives -0.52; 3432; 3501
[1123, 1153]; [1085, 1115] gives -0.73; 3415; 4193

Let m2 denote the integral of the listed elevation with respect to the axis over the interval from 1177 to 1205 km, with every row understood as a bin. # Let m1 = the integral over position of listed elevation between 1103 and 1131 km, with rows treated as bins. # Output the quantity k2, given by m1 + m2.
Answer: 6514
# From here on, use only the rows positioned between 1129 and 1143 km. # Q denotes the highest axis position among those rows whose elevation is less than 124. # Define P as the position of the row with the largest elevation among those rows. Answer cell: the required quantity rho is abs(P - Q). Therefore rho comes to 6 km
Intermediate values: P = 1136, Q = 1142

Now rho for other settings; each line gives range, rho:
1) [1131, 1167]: 18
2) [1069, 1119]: 44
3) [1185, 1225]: 30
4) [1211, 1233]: 4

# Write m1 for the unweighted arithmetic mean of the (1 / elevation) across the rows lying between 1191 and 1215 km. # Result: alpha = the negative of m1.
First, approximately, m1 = 0.0086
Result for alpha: -0.0086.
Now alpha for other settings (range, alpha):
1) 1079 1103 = -0.0069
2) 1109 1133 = -0.0085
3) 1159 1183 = -0.0089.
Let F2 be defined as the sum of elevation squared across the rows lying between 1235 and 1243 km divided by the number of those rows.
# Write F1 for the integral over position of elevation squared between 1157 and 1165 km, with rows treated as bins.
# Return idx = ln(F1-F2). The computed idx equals 11.3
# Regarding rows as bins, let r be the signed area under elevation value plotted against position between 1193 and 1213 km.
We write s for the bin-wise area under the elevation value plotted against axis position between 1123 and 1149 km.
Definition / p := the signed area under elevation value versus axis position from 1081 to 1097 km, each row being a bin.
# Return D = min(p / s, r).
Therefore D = 0.8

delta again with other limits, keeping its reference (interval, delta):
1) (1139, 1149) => 1142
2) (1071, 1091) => 1082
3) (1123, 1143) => 1126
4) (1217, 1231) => 1220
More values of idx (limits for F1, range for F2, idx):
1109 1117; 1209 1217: 11.6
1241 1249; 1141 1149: 11.6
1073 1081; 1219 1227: 12.0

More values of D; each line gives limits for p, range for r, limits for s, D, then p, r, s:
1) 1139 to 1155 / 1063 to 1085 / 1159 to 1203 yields 0.4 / 1884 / 3298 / 4929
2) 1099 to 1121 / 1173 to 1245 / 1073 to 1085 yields 1.6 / 2882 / 8280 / 1759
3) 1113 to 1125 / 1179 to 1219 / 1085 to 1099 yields 0.7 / 1472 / 4501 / 2058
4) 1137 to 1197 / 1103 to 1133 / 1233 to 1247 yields 4.0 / 6779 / 3644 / 1687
